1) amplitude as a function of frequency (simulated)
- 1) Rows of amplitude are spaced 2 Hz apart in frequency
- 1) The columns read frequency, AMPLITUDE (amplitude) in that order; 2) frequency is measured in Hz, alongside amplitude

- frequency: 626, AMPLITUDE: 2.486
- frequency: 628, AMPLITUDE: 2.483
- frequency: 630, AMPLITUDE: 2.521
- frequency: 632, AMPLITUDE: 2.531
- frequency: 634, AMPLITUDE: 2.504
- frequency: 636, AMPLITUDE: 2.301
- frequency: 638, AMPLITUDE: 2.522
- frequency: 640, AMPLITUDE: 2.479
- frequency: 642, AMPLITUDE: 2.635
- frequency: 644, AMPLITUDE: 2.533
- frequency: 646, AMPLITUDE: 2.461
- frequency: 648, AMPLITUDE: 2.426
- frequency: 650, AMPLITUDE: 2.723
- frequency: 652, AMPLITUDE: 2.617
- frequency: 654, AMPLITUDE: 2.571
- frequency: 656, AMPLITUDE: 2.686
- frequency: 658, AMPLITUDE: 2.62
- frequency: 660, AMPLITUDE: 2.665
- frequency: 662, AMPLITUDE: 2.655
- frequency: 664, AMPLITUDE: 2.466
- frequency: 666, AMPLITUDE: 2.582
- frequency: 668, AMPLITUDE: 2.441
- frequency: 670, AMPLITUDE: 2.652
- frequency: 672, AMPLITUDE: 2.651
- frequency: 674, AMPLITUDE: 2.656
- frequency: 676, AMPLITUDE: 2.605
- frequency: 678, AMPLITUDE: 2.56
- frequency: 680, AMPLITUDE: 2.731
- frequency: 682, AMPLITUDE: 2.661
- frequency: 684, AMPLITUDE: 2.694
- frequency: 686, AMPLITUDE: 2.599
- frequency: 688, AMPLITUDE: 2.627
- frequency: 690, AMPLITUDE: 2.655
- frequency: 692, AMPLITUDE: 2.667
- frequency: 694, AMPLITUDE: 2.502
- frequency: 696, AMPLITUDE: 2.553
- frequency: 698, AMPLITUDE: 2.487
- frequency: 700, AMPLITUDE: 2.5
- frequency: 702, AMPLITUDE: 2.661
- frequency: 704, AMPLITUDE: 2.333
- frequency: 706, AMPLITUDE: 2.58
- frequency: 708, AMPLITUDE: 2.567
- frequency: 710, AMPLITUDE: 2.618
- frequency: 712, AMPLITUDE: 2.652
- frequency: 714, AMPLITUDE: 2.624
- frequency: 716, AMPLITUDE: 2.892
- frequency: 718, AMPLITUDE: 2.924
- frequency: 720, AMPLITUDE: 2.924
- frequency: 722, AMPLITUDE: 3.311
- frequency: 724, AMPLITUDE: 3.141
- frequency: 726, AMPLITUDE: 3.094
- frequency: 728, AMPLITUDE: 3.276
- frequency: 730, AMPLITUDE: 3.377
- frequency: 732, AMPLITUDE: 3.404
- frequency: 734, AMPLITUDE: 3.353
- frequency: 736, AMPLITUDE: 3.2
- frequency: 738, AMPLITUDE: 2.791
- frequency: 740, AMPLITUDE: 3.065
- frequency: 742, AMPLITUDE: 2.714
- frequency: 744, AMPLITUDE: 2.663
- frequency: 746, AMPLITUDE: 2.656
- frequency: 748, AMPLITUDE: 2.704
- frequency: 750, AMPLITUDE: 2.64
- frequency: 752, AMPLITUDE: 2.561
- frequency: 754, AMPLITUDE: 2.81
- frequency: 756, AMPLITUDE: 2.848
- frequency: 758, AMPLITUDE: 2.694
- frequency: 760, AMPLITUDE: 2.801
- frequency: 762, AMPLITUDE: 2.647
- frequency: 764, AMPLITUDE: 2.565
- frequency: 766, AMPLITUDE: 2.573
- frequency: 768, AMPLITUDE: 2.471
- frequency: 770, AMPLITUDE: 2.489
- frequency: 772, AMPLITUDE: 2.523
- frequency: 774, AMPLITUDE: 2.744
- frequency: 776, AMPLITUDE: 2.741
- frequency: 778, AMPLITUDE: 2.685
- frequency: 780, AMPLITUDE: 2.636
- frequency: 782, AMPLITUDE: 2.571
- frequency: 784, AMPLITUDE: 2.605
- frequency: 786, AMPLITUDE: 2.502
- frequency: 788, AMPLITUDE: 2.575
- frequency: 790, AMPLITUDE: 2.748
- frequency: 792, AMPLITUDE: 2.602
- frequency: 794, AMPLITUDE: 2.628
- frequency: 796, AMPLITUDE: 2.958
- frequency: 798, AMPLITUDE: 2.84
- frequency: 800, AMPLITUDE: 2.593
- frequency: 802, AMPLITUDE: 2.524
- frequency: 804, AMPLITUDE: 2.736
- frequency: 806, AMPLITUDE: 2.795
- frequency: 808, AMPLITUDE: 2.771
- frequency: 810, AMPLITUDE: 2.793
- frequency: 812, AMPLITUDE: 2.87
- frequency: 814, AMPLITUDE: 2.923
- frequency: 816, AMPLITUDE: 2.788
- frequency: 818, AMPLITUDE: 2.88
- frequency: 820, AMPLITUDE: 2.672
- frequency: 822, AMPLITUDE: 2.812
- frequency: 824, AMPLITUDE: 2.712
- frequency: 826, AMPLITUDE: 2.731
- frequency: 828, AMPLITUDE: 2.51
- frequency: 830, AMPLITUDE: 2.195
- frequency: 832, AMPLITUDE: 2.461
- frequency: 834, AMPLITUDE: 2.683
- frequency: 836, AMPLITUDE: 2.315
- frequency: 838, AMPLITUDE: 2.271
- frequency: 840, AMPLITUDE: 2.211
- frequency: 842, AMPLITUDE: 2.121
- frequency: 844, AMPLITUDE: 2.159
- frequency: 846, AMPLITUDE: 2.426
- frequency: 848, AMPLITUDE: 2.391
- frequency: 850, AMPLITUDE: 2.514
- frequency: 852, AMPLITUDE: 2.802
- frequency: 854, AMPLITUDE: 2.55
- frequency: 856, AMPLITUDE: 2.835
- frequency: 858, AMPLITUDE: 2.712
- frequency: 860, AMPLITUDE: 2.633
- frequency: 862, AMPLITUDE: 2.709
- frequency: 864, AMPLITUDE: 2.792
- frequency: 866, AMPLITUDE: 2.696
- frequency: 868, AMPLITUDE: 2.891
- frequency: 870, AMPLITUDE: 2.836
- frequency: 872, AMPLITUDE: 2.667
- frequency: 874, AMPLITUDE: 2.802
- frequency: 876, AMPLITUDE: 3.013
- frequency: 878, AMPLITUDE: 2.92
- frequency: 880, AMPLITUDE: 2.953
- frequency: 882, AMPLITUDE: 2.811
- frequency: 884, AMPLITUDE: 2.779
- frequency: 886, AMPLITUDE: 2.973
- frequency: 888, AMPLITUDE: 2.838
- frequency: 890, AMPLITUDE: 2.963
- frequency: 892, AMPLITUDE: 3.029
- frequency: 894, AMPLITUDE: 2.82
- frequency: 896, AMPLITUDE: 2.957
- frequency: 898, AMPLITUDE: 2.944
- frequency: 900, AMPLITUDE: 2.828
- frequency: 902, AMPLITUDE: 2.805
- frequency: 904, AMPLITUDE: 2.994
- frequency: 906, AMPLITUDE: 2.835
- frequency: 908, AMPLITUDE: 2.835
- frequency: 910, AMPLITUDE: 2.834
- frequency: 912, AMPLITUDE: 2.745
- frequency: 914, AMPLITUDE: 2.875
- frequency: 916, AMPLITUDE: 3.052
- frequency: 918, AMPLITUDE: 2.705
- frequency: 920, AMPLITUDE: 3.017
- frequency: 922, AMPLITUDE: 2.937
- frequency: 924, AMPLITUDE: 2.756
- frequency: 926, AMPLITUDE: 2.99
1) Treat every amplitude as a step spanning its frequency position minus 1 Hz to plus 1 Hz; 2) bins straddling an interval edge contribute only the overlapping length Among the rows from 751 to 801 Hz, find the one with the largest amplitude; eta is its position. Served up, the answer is 796 Hz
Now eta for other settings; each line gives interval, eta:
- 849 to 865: 856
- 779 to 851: 796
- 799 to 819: 814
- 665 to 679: 674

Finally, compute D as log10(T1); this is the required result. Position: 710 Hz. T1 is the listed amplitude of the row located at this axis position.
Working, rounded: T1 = 2.618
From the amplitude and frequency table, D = 0.418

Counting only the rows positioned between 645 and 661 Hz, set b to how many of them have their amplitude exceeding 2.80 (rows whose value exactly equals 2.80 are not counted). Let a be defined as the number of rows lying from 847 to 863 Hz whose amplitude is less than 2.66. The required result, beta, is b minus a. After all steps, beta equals -4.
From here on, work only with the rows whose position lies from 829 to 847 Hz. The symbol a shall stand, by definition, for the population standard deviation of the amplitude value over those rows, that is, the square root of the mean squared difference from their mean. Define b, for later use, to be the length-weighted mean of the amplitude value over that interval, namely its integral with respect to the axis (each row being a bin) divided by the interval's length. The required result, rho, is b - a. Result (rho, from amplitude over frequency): 2.15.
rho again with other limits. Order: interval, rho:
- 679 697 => 2.57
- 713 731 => 2.83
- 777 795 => 2.55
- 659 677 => 2.52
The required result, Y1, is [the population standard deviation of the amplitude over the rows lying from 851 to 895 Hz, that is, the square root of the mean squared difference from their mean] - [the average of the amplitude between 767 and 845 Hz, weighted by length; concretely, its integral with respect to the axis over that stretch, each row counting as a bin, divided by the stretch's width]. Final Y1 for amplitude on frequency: -2.49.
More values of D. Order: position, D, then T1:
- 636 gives 0.362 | 2.301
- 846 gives 0.385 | 2.426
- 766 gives 0.410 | 2.573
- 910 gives 0.452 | 2.834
